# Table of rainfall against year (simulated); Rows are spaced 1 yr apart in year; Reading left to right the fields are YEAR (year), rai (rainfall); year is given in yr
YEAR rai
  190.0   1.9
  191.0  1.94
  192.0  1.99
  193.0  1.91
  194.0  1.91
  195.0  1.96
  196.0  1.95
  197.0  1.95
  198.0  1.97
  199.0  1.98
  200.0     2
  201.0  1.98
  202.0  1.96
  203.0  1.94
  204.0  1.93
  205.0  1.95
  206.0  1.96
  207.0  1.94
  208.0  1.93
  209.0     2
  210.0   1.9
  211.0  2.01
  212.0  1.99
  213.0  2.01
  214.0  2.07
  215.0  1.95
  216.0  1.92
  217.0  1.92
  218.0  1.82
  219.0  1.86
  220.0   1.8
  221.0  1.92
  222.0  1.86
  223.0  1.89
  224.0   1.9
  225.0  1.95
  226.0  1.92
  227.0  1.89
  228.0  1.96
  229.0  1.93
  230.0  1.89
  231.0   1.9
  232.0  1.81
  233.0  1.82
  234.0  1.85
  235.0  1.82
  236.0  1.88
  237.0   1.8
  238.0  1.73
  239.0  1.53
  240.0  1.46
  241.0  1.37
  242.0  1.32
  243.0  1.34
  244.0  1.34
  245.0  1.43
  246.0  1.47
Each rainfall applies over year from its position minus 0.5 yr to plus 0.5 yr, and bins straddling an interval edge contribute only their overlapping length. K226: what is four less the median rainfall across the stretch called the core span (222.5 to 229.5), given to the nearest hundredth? 2.08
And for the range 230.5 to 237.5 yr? 2.18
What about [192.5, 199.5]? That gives 2.05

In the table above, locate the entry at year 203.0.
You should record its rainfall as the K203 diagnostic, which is 1.94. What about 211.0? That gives 2.01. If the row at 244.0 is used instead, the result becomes 1.34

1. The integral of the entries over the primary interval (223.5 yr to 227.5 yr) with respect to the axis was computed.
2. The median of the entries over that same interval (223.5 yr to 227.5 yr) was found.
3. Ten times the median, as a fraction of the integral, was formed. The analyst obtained 2.5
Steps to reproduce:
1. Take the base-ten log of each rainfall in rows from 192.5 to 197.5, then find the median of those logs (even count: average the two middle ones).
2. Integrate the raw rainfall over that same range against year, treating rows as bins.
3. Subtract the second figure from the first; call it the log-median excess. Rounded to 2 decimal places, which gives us -9.39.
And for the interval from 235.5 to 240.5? -8.16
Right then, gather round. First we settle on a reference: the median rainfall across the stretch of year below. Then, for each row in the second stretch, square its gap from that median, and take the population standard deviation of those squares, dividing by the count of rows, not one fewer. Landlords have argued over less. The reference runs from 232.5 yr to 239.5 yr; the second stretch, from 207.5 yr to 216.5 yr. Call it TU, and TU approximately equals 0.017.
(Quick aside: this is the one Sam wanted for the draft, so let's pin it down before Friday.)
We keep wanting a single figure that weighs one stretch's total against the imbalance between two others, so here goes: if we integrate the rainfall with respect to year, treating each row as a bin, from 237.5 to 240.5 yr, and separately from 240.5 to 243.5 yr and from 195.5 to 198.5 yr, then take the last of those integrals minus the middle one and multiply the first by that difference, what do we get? 9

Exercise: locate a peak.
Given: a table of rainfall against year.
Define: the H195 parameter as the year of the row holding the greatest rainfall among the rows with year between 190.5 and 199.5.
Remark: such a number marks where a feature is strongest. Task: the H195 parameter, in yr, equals 192.0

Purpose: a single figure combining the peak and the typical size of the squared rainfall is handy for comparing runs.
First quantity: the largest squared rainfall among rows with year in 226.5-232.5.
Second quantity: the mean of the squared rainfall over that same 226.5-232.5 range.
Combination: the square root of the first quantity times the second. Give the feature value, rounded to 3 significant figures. 3.72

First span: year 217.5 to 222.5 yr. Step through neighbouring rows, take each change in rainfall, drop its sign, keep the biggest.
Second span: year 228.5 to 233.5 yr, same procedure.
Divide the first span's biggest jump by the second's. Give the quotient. 1.3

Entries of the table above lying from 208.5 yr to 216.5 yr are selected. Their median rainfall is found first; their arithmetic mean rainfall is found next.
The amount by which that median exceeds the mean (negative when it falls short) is 0.014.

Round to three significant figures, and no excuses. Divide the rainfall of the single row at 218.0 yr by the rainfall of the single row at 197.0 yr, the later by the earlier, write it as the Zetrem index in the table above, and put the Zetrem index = 0.933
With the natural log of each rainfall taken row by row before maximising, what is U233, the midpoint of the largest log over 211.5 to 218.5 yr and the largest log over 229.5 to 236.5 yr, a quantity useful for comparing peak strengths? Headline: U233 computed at 0.685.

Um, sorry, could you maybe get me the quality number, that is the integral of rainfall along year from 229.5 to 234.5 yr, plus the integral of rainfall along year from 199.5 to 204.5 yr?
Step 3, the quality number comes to 19.1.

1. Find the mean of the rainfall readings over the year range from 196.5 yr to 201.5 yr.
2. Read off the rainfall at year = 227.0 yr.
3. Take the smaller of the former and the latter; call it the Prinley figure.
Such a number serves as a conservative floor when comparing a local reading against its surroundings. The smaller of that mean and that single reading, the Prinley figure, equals 1.89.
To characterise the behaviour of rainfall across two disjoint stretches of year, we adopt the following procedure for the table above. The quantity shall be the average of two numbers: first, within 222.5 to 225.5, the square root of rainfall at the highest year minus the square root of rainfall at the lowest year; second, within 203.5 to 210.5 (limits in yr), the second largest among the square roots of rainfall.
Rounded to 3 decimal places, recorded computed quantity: 0.711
